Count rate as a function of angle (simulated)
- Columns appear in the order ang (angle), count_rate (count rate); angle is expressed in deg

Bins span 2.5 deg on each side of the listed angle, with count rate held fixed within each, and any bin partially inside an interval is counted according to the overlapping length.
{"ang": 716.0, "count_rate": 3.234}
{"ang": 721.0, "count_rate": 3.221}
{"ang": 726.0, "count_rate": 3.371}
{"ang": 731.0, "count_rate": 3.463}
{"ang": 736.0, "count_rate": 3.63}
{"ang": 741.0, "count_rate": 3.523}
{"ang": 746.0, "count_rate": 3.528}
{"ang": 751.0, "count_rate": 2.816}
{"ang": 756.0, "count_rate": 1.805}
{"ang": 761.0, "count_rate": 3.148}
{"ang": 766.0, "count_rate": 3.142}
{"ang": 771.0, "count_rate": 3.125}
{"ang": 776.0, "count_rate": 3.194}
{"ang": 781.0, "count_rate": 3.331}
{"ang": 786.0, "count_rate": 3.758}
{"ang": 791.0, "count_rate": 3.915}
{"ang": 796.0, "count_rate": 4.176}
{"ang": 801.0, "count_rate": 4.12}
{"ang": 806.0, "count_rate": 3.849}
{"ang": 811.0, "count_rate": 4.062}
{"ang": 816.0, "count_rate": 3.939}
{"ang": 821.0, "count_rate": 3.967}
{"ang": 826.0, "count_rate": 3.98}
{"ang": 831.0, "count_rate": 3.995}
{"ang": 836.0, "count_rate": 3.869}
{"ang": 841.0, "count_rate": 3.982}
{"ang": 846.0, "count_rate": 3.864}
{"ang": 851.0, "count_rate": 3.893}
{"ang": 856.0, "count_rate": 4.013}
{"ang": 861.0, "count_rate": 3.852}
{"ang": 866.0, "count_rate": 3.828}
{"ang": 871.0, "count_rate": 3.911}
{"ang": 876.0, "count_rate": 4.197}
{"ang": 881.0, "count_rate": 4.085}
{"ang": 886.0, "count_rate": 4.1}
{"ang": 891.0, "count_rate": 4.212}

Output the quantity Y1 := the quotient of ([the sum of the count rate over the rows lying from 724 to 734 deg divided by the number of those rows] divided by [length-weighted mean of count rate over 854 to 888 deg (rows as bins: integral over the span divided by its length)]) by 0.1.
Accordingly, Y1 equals 8.6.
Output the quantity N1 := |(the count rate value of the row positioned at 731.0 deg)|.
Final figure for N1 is 3.46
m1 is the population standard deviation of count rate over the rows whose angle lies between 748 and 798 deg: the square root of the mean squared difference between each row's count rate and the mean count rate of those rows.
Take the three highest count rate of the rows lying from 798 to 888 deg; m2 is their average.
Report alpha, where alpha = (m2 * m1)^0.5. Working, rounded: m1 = 0.62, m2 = 4.14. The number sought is 1.6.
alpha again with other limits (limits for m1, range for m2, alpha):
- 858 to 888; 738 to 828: 0.8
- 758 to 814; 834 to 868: 1.3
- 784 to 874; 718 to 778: 0.6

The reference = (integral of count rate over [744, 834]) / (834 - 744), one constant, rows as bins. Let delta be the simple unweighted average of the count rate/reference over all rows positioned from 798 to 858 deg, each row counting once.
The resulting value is 1.12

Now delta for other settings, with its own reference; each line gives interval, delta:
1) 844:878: 1.11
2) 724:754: 0.95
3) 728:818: 0.98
